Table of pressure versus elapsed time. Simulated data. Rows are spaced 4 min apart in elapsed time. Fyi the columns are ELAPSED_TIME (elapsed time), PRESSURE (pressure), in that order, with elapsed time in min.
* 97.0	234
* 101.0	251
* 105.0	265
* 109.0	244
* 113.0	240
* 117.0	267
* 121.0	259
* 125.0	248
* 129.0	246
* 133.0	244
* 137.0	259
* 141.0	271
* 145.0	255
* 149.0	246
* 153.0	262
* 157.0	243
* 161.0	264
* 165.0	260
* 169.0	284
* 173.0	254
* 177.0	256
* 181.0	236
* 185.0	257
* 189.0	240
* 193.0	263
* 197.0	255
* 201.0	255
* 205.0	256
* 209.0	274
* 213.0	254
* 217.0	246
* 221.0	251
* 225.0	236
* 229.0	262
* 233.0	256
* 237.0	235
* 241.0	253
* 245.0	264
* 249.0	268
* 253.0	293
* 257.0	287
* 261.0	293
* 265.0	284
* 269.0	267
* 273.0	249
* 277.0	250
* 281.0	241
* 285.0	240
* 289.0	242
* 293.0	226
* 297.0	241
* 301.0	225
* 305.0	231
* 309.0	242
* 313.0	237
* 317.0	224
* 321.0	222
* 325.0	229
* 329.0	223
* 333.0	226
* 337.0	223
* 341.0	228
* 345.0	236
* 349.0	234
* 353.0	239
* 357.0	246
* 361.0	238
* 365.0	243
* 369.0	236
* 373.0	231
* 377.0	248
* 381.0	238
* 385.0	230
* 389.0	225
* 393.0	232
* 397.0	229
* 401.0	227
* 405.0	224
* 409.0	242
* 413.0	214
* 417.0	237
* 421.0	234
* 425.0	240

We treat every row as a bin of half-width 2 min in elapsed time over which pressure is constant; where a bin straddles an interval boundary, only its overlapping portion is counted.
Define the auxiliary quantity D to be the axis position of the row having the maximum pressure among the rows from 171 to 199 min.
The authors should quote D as 193.0 min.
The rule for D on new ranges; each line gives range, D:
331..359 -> 357.0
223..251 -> 249.0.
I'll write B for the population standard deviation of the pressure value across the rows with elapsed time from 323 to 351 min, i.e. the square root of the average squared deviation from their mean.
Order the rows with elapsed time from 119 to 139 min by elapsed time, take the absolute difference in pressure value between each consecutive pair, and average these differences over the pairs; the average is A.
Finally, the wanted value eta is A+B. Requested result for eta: 12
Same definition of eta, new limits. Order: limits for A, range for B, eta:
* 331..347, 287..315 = 12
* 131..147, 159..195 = 28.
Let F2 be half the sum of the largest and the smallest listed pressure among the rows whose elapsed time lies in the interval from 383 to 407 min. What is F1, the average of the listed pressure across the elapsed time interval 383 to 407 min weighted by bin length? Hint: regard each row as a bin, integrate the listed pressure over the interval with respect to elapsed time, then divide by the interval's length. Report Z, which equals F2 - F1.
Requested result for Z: 0.2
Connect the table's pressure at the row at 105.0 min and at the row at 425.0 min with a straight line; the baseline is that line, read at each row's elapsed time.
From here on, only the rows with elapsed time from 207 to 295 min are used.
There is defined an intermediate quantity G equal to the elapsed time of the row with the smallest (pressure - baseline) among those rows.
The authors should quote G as 293.0 min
